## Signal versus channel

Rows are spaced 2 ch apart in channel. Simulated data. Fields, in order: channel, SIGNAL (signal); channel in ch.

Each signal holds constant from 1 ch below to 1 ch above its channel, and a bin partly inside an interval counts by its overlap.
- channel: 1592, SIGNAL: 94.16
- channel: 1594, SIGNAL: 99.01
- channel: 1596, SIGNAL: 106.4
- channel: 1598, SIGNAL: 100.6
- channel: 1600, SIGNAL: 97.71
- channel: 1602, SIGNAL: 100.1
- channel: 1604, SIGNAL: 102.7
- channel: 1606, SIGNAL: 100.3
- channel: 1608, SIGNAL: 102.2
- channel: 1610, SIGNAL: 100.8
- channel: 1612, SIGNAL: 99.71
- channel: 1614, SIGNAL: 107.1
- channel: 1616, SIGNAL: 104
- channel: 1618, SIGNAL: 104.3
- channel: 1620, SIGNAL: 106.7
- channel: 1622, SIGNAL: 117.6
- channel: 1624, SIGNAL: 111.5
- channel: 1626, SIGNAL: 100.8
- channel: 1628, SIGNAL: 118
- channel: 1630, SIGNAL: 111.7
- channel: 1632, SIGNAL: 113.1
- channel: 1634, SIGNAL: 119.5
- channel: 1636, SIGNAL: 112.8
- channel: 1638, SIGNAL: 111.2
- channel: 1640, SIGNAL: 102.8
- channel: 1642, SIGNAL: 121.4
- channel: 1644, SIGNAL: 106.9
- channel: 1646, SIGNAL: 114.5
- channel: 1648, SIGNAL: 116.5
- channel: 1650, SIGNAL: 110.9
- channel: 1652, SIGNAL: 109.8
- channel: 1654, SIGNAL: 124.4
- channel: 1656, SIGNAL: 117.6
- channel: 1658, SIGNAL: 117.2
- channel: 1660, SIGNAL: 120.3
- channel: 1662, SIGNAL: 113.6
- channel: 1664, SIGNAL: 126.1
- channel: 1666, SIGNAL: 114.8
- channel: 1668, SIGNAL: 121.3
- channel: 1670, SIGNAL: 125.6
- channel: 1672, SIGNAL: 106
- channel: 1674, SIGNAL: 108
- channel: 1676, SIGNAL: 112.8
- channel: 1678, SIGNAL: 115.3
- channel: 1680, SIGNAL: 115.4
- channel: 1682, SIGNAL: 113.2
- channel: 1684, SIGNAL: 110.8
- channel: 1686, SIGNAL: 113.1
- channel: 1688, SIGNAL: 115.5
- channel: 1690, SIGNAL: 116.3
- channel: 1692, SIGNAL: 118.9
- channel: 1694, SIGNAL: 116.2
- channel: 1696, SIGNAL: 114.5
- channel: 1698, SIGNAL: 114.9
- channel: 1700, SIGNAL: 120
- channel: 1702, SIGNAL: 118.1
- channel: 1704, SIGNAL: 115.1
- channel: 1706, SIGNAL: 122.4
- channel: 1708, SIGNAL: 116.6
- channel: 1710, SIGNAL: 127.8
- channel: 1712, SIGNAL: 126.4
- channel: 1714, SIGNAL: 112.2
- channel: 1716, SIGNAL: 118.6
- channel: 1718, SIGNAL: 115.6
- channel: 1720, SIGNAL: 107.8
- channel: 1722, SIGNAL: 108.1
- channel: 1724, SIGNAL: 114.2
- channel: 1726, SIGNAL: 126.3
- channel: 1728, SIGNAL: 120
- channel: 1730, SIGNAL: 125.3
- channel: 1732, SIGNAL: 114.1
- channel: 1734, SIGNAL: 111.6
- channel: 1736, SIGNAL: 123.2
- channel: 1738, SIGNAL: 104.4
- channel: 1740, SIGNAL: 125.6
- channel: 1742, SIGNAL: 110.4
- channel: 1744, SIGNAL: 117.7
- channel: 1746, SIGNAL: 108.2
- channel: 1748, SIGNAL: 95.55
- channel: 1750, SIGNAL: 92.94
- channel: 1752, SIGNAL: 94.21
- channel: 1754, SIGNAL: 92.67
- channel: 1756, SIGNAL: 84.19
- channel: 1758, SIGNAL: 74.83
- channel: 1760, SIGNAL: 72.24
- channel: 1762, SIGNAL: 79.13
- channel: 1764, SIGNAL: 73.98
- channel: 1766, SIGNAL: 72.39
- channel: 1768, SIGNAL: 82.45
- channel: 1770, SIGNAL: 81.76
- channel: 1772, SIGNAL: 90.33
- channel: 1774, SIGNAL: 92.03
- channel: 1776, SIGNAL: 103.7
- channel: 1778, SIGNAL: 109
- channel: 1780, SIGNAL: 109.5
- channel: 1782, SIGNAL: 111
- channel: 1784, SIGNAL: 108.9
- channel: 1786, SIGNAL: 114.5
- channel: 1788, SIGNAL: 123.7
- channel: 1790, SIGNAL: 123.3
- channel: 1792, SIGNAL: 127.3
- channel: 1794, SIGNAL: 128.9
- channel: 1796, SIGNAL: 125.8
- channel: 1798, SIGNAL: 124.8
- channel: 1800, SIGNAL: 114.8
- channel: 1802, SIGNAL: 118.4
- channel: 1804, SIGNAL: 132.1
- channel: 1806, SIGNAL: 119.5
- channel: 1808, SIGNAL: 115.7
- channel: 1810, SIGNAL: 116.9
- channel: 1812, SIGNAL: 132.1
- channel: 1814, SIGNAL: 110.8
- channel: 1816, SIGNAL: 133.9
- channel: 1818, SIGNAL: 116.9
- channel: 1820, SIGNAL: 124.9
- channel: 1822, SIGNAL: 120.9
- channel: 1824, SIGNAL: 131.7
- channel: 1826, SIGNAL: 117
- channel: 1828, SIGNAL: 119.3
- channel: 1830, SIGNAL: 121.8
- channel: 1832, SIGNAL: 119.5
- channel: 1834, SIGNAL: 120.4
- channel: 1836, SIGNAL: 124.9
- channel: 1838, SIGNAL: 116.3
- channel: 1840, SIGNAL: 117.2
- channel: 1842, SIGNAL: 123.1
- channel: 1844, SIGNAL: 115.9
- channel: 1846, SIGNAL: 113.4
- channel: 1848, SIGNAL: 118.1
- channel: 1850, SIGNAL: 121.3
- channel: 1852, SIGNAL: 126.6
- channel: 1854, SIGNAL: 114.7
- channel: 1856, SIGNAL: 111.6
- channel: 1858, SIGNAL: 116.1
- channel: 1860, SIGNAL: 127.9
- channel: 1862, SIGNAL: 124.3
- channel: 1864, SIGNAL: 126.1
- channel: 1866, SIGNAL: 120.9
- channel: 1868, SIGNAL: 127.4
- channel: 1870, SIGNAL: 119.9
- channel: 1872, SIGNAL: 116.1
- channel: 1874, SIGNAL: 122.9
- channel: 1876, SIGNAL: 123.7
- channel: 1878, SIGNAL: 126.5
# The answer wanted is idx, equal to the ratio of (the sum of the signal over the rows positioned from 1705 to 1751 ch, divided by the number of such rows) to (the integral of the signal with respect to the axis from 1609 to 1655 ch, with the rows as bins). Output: 0.023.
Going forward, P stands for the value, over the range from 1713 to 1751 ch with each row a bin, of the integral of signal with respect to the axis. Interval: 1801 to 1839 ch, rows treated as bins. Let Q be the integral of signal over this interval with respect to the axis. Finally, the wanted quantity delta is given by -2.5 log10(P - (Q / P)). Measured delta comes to -9.08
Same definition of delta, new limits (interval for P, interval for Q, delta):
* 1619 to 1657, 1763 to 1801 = -9.08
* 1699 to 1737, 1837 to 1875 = -9.13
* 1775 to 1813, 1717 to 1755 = -9.14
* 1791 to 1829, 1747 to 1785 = -9.17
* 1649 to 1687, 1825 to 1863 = -9.11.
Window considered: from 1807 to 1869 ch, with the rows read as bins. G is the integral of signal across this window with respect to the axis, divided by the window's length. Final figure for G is 121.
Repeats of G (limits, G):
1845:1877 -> 121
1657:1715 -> 117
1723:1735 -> 119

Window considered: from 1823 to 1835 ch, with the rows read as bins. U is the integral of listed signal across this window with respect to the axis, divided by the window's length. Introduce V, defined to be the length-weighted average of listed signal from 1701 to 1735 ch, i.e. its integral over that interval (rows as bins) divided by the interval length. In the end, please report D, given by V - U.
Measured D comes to -4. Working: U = 121.6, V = 118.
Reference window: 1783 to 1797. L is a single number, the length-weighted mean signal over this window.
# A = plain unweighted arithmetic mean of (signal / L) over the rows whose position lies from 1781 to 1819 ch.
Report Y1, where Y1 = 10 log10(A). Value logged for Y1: -0.03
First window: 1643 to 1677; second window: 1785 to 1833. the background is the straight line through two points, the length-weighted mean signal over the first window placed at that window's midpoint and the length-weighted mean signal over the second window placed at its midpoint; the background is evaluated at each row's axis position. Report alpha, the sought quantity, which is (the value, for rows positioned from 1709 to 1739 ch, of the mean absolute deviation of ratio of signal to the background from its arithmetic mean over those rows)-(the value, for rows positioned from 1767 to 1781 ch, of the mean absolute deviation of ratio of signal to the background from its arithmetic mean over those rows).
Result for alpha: -0.03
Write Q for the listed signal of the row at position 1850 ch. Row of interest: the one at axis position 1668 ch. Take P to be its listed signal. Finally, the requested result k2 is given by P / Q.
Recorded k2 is 1.00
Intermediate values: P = 121.3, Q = 121.3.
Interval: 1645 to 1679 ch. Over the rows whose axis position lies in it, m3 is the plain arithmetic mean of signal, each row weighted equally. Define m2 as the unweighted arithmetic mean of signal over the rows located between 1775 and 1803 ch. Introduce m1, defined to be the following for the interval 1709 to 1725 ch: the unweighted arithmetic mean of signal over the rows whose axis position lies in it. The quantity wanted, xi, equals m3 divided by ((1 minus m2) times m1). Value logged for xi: -0.0086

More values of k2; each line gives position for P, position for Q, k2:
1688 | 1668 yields 0.95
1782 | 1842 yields 0.90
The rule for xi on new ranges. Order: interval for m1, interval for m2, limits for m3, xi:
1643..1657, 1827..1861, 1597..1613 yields -0.0074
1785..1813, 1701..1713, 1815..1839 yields -0.0083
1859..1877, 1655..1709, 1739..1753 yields -0.0075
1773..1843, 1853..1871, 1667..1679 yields -0.0080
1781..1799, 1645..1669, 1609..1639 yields -0.0078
